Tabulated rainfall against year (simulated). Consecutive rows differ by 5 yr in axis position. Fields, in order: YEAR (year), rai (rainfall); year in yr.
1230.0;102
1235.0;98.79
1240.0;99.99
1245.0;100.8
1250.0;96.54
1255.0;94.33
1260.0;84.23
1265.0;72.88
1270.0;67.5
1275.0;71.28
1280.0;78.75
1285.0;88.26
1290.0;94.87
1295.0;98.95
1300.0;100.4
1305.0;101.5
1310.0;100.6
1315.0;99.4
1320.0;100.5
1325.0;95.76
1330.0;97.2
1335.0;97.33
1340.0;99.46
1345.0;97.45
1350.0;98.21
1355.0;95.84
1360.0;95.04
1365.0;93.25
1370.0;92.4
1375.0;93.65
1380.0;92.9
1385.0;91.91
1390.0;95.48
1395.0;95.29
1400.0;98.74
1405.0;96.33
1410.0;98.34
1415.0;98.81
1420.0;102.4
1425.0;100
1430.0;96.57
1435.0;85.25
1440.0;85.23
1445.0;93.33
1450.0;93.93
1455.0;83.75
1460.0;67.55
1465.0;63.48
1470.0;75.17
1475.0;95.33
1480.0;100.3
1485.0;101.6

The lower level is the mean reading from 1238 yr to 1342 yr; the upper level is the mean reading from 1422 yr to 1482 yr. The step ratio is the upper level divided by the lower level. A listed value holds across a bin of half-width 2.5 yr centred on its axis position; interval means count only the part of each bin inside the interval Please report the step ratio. 0.94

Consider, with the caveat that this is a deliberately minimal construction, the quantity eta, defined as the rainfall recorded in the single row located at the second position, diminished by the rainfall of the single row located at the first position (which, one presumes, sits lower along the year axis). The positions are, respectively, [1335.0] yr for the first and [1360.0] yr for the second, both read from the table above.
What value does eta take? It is -2.3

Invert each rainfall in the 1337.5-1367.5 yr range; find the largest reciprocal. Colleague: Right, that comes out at 0.0107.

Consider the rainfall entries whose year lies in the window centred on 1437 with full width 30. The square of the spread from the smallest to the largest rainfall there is 218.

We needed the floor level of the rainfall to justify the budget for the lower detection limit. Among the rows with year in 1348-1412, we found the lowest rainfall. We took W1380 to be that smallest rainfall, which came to 91.91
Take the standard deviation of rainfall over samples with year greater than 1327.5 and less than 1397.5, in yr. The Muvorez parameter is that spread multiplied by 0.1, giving 0.2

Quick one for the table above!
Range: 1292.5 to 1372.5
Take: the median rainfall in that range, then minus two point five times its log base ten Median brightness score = -4.976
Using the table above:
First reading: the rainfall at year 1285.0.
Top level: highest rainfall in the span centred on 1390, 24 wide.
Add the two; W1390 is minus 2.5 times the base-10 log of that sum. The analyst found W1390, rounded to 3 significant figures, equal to -5.68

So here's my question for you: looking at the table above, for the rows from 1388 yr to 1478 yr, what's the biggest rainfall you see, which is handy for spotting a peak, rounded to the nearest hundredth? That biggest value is 102.40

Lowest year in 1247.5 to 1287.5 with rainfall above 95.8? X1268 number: 1250.0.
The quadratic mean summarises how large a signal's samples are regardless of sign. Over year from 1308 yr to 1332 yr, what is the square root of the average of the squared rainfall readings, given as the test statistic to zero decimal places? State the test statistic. 99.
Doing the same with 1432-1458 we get 88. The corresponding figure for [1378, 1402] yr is 95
